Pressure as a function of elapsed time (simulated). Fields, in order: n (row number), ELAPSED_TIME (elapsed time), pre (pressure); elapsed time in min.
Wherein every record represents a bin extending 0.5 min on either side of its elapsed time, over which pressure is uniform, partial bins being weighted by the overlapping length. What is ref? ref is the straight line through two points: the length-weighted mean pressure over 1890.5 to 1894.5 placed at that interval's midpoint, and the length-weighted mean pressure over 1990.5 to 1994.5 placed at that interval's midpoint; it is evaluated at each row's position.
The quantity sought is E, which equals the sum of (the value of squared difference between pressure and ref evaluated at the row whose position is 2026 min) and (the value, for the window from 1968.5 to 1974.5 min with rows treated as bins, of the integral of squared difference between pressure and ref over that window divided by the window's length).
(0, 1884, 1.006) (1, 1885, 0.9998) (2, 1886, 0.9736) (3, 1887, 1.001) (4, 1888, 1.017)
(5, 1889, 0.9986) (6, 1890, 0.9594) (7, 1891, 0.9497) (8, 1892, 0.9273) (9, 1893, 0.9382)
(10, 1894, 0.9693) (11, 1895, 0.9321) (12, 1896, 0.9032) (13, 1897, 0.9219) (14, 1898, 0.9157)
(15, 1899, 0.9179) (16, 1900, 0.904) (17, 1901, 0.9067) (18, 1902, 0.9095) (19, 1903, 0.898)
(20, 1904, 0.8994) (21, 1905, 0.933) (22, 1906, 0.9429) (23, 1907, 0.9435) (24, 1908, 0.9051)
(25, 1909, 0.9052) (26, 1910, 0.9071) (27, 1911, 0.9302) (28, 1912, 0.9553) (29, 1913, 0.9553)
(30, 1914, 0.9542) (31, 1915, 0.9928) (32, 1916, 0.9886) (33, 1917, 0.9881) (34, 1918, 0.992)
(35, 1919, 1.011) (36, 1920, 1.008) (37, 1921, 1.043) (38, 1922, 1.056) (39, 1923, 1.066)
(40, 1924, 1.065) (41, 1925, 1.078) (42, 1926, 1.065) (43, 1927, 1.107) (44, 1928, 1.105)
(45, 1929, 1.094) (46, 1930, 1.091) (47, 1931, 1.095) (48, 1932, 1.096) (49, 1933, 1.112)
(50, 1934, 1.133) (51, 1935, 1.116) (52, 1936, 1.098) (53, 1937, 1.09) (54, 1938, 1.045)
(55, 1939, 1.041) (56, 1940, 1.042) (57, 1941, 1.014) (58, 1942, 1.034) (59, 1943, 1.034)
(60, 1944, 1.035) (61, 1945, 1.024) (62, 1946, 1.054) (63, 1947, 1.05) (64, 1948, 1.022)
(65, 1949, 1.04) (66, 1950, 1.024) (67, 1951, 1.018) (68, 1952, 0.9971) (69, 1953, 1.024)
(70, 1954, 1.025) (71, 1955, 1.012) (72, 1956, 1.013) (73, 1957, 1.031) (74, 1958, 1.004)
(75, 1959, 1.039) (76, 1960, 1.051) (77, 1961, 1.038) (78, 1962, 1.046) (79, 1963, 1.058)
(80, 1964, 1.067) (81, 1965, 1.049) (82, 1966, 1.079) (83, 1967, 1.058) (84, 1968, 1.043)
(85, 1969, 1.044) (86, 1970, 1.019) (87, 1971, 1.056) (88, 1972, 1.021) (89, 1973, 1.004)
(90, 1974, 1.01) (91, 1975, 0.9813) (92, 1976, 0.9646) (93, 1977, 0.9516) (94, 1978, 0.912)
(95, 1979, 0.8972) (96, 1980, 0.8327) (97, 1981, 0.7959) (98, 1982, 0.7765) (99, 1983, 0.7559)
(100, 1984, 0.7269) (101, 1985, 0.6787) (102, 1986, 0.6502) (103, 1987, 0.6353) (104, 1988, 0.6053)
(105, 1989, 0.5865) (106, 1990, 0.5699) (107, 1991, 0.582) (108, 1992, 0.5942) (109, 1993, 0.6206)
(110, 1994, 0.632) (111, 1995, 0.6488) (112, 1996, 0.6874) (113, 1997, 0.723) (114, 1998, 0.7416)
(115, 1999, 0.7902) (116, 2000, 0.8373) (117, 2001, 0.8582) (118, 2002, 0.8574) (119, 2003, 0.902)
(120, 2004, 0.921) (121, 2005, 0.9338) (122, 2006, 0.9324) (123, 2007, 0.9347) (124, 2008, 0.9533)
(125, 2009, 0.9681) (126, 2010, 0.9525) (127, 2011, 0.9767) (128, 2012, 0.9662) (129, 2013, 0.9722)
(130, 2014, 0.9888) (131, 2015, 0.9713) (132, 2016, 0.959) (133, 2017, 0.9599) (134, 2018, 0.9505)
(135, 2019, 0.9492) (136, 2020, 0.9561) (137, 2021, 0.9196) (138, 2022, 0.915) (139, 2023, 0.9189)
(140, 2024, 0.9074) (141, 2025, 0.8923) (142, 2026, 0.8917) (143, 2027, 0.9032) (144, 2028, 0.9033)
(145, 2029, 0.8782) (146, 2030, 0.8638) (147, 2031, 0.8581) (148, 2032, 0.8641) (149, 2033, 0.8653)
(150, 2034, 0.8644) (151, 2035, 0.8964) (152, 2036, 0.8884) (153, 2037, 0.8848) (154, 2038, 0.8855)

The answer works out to 0.28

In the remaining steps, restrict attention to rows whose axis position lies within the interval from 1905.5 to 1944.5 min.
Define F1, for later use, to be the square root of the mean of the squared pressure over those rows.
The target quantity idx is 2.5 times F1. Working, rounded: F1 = 1.03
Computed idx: 2.58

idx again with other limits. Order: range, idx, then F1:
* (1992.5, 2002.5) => 1.86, 0.74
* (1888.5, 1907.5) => 2.33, 0.93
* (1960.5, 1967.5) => 2.64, 1.06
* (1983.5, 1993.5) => 1.57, 0.63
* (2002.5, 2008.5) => 2.32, 0.93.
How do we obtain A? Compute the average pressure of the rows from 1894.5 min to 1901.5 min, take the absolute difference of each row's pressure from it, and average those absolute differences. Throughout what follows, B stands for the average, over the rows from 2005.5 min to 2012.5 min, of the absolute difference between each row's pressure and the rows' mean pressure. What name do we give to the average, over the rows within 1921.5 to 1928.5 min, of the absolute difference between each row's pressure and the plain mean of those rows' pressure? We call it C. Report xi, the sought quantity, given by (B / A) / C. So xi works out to 95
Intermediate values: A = 0.008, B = 0.013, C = 0.0165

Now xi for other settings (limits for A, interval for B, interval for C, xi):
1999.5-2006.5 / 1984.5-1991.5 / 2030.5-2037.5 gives 73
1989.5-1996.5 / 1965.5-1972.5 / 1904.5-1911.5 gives 32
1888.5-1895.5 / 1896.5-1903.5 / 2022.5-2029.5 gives 35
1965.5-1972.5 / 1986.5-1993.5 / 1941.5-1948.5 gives 126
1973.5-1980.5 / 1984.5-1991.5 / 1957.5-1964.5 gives 51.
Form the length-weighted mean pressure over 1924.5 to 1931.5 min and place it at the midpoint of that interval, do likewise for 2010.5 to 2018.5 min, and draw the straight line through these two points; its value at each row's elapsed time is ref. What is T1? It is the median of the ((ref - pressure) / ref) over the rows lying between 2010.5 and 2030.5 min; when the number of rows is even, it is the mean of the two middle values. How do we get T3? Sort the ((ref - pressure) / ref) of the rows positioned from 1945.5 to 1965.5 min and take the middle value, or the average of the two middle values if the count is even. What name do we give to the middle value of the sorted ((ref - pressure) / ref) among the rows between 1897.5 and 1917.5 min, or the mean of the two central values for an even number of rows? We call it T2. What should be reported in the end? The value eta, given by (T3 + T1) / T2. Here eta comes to 0.3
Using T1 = 0.03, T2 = 0.178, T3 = 0.02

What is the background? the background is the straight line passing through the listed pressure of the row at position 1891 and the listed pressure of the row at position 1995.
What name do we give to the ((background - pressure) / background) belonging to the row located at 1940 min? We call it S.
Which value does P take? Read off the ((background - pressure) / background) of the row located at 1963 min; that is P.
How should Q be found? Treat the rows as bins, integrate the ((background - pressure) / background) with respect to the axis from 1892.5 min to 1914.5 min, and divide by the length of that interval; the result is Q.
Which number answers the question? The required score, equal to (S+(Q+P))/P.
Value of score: 2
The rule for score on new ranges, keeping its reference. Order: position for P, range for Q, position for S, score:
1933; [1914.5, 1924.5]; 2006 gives 3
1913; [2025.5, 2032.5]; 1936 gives 13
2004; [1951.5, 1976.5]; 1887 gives 2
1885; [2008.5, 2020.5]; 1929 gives 28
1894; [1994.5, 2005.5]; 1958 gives 21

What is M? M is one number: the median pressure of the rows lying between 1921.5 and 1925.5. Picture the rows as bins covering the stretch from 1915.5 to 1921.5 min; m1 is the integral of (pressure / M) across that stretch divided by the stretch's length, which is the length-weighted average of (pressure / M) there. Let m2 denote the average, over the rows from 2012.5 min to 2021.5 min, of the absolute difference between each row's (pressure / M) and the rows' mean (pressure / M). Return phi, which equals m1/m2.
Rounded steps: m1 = 0.94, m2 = 0.0122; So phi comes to 77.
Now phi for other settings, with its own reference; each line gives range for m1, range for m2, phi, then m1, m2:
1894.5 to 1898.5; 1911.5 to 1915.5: 65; 0.86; 0.0133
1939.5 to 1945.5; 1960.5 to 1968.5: 96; 0.97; 0.0101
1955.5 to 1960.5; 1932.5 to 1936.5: 105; 0.96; 0.0092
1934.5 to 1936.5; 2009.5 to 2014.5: 116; 1.04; 0.0090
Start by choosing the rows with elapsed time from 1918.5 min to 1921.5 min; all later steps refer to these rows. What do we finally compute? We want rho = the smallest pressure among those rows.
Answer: 1.008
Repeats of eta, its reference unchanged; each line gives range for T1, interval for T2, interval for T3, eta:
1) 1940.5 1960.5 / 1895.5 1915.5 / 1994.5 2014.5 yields 0.5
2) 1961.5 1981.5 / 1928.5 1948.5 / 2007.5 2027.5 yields 1.9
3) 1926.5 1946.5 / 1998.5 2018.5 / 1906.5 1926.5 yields 4.3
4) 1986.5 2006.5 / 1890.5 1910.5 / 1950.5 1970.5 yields 1.6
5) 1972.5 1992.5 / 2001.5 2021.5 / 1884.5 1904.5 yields 32.8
